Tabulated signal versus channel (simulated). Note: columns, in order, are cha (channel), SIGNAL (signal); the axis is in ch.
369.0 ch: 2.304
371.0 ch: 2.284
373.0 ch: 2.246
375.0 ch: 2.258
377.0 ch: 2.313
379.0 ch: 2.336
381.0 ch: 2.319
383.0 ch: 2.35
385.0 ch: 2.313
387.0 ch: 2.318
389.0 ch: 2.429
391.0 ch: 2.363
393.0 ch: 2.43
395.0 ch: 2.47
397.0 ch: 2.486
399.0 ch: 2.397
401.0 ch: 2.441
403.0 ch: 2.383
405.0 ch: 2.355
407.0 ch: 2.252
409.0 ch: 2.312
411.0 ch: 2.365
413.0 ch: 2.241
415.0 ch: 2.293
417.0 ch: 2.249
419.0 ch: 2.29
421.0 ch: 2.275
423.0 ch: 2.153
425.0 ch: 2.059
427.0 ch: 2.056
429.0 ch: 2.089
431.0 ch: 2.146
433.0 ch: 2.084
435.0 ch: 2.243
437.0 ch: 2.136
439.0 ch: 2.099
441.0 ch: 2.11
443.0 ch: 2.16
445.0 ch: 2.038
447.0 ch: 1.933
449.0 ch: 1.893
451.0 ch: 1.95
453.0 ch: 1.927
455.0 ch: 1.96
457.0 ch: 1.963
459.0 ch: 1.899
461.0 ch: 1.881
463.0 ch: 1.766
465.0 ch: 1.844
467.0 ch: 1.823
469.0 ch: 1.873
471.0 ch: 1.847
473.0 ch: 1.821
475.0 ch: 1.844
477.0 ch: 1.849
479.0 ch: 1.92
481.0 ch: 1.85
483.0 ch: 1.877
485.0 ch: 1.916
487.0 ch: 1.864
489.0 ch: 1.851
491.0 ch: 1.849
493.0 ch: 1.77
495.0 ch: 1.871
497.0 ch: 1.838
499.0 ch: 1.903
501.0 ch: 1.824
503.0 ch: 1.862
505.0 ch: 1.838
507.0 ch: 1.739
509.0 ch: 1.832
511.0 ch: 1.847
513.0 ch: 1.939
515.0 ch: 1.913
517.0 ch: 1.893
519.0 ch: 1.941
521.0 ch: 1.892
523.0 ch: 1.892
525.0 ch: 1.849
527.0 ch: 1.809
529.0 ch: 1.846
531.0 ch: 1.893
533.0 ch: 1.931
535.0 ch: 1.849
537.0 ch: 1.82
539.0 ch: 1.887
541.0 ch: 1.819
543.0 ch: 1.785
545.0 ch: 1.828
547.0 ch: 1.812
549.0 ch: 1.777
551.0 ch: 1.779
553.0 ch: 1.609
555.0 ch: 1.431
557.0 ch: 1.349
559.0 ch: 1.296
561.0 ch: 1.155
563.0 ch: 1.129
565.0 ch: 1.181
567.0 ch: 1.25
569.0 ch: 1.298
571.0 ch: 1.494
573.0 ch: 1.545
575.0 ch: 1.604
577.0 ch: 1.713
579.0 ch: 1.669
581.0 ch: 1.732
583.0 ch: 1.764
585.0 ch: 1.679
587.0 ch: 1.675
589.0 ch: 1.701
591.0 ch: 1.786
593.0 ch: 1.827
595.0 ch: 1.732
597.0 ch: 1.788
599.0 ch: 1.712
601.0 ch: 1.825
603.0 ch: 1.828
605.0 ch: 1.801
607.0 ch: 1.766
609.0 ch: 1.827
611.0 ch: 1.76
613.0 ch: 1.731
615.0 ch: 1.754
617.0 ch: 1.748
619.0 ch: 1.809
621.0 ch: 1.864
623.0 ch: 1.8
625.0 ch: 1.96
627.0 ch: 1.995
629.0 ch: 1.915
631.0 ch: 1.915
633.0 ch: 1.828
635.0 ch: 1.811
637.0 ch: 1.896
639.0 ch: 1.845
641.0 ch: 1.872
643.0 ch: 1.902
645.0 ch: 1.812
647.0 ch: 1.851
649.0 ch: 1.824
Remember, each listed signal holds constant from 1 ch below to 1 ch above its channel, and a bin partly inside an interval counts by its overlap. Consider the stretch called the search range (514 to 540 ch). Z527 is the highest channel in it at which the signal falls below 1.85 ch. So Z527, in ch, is 537.0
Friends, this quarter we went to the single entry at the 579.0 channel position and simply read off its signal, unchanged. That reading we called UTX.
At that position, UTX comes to 1.669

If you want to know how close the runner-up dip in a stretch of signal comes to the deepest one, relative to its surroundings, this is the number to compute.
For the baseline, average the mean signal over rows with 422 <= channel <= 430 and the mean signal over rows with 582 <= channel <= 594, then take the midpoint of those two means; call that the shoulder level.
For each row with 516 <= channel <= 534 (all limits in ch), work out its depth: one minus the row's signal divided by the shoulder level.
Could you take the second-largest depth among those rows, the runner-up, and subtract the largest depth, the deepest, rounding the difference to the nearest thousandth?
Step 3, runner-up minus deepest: -0.019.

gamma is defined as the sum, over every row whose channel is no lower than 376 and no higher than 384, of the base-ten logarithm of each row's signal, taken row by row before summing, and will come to 1.47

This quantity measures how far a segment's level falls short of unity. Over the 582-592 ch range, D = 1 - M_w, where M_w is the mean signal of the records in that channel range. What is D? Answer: -0.72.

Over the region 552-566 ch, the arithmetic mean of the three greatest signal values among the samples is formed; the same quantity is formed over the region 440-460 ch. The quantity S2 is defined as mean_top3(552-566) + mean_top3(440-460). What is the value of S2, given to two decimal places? 3.57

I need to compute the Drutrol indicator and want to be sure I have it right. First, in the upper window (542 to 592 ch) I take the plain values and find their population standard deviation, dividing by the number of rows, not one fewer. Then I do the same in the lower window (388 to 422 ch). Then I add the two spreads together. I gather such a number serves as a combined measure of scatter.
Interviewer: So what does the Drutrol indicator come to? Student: 0.30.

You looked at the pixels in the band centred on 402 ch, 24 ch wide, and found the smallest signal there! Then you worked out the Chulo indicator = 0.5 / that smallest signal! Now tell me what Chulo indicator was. 0.223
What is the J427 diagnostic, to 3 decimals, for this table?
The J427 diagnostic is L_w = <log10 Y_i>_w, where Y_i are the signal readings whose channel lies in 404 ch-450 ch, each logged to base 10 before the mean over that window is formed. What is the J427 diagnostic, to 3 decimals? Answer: 0.335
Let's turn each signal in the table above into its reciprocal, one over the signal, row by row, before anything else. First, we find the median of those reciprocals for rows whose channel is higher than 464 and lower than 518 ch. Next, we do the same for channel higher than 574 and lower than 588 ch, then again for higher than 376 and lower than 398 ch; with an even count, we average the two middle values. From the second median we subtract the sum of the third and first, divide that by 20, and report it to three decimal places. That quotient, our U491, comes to -0.019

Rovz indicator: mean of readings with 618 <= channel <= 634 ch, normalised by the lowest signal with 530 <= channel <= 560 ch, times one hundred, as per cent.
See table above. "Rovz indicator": 146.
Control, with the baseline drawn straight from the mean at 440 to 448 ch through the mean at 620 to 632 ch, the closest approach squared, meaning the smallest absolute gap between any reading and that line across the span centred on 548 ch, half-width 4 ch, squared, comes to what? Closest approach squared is 0.022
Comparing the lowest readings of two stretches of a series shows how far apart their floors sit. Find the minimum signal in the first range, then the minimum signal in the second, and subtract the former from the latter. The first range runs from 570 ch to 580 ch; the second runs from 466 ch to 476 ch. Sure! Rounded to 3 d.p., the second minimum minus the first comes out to 0.327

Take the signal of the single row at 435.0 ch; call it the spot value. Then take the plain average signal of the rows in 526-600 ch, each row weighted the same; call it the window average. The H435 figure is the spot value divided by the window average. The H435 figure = 1.36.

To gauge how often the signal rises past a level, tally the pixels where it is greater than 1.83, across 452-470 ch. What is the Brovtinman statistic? 7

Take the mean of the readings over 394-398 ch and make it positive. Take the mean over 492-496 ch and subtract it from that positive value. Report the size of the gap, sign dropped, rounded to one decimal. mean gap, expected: 0.7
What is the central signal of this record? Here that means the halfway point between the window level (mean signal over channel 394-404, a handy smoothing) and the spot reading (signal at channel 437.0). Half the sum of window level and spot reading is 2.29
